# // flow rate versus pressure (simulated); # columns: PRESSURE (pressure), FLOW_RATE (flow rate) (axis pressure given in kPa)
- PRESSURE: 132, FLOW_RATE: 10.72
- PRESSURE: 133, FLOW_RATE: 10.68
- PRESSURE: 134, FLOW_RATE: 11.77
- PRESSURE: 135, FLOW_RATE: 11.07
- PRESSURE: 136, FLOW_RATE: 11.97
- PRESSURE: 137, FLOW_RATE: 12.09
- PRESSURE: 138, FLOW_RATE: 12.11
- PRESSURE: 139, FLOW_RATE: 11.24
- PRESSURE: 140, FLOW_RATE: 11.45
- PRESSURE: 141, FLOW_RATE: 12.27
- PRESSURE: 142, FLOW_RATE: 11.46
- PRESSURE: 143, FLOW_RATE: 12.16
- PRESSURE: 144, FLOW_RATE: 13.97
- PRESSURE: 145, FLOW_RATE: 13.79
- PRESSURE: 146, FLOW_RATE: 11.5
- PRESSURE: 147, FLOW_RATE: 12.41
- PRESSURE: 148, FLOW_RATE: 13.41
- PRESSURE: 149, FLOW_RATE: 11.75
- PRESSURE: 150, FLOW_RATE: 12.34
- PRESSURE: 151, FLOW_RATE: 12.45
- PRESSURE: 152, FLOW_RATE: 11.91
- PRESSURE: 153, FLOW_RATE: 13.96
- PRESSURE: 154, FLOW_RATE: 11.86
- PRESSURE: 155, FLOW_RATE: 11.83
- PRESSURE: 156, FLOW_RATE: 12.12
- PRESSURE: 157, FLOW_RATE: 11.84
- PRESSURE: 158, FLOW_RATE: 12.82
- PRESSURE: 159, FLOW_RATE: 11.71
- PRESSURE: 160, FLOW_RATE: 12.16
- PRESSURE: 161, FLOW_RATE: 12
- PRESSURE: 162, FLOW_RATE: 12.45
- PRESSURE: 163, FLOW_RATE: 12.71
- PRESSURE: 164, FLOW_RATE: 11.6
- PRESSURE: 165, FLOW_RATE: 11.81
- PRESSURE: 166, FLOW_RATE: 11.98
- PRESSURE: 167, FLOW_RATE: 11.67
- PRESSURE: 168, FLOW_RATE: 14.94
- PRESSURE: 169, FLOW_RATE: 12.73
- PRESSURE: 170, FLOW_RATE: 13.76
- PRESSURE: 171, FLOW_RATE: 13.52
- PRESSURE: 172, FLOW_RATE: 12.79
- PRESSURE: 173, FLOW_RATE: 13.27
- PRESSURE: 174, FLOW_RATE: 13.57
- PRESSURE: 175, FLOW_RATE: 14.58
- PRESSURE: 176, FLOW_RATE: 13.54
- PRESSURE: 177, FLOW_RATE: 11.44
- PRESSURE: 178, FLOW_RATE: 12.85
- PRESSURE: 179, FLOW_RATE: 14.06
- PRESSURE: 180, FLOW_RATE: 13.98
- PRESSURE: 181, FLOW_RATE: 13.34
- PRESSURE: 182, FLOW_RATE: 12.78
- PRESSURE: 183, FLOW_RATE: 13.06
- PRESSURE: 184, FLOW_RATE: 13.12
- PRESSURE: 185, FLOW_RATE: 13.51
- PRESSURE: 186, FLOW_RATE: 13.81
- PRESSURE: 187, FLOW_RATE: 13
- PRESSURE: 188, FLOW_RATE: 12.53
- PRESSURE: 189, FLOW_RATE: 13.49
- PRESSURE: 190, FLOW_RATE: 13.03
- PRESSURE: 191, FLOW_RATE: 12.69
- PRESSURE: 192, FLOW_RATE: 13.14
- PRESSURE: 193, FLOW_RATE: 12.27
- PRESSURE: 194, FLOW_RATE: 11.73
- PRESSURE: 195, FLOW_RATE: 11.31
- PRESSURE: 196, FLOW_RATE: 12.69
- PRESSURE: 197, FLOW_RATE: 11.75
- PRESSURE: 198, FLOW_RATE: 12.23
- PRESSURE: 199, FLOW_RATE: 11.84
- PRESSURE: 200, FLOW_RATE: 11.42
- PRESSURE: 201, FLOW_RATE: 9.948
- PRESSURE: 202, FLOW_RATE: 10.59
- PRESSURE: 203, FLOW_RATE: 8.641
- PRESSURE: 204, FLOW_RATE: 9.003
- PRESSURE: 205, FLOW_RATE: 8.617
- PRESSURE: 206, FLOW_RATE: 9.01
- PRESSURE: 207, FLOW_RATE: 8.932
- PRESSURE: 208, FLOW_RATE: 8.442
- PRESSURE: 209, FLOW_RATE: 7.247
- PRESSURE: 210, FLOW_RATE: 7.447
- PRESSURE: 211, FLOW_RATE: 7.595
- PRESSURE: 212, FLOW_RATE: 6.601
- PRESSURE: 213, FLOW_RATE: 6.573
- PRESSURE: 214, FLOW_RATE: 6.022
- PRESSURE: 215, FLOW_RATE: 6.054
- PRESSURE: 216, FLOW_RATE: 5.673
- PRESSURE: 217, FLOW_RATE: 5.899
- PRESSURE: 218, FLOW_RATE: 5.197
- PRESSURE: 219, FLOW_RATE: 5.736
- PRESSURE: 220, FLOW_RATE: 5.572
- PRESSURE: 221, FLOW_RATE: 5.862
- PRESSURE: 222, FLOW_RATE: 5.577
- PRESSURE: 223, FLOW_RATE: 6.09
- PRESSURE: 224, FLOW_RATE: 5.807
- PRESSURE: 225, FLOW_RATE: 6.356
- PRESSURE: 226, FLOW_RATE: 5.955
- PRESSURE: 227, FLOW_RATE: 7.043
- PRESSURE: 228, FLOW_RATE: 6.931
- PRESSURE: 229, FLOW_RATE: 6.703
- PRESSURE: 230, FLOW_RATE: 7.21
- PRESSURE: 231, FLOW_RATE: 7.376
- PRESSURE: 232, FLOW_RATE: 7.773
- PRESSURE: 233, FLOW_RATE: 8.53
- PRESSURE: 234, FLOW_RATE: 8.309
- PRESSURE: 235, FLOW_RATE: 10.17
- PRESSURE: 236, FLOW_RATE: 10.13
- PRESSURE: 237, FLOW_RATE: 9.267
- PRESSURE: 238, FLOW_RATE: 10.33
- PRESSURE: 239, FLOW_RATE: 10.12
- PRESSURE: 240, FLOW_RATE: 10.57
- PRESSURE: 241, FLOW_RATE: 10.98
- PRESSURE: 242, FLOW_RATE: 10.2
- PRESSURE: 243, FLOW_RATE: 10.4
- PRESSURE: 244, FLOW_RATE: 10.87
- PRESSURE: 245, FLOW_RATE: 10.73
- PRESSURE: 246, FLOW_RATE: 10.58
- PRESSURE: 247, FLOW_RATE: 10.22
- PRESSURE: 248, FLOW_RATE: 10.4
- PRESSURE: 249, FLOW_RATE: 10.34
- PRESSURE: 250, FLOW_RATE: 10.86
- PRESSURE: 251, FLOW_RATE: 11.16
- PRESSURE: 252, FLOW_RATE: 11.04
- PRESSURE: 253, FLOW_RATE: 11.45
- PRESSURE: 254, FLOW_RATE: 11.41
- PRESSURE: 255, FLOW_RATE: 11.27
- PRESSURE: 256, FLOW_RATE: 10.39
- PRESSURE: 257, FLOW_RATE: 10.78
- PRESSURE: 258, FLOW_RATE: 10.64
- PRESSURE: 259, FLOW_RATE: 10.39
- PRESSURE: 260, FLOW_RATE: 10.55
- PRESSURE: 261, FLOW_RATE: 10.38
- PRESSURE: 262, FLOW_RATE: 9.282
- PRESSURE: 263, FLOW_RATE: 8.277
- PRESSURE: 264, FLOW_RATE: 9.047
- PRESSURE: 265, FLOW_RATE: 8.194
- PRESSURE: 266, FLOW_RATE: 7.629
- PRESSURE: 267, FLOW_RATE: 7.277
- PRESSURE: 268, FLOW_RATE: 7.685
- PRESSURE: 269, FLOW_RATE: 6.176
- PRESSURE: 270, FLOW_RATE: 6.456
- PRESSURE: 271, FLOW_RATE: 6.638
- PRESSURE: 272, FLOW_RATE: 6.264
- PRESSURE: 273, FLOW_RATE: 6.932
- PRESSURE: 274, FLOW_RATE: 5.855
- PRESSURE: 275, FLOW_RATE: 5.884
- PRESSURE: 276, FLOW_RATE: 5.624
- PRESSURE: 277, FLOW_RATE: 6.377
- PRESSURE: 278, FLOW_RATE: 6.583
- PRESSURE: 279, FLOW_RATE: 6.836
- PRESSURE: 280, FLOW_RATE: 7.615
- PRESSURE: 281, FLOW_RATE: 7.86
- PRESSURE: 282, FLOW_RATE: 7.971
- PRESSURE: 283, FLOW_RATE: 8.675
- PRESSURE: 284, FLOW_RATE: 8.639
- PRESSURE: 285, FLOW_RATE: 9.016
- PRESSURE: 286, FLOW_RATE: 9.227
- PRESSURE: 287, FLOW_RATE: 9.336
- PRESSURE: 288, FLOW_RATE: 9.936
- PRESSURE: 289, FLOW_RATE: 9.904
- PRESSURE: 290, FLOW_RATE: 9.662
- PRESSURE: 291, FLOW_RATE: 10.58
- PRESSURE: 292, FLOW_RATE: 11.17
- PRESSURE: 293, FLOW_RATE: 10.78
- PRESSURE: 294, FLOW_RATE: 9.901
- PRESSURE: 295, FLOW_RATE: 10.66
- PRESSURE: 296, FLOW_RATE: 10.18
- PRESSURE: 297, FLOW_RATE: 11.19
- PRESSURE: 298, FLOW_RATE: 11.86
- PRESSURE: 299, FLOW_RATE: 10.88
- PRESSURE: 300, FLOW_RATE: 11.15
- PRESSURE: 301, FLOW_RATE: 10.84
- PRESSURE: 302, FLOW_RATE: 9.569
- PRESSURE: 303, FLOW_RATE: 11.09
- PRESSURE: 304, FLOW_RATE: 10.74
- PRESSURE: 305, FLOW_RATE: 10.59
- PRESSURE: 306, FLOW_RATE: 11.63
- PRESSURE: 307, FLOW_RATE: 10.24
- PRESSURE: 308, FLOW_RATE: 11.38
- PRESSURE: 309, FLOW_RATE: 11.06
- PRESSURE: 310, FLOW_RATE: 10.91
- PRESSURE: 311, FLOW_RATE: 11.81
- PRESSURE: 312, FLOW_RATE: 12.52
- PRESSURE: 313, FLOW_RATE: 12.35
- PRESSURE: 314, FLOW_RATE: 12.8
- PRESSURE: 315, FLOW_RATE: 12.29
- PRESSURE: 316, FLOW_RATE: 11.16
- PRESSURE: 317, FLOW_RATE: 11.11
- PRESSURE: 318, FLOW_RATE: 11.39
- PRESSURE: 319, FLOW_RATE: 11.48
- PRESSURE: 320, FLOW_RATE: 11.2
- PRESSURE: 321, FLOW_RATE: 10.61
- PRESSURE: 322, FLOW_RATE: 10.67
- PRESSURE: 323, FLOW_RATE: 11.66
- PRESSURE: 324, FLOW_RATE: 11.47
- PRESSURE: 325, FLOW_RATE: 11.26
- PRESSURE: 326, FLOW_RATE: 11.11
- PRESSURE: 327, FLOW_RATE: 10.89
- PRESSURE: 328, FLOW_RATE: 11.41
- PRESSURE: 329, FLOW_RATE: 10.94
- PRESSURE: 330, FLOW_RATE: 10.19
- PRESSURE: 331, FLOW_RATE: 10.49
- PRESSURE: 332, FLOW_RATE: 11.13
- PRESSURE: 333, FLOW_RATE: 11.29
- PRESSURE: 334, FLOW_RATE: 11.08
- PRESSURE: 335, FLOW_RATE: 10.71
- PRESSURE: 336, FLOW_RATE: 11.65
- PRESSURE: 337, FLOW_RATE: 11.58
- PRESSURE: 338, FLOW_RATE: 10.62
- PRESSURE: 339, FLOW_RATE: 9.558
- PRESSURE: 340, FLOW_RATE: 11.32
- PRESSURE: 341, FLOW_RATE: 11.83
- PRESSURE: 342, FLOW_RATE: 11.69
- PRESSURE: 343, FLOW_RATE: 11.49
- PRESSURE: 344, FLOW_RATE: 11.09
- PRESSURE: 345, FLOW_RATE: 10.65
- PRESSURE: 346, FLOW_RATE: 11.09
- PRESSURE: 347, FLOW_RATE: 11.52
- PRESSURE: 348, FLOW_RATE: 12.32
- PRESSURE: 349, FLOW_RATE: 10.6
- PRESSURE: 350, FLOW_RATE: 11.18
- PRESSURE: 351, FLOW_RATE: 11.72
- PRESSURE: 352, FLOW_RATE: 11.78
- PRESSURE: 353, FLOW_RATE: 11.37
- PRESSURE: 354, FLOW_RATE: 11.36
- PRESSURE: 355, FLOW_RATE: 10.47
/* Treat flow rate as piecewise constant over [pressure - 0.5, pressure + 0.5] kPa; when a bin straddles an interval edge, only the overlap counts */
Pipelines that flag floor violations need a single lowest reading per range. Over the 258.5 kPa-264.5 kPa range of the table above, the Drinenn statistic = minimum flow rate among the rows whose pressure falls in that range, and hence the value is 8.277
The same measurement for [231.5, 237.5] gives 7.773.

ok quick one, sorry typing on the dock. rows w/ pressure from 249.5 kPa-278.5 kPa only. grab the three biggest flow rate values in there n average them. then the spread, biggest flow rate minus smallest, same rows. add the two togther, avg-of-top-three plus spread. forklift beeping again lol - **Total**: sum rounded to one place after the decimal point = 17.2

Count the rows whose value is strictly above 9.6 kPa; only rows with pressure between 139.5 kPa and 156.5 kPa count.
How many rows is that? 17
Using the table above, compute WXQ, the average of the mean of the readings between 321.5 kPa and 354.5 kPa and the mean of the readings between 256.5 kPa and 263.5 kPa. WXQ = 10.6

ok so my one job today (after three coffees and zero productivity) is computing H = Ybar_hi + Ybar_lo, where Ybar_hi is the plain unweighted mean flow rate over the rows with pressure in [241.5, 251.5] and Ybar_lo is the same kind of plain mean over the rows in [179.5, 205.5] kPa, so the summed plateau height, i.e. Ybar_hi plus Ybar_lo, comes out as 23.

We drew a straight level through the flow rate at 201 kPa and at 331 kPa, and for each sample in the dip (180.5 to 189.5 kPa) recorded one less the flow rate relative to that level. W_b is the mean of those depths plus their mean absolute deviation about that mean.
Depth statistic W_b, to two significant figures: -0.30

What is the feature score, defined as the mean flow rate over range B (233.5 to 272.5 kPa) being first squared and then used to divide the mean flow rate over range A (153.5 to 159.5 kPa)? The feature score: 0.13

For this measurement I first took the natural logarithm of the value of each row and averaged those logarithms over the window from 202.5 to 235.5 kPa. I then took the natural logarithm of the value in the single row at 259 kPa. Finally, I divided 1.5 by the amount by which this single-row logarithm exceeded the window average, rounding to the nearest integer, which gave 4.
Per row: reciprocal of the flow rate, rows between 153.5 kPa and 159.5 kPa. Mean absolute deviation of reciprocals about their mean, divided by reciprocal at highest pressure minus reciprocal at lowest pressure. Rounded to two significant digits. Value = 1.8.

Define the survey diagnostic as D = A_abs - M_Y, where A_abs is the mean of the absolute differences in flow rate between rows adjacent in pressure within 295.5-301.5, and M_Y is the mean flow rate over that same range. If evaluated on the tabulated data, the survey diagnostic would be -10.37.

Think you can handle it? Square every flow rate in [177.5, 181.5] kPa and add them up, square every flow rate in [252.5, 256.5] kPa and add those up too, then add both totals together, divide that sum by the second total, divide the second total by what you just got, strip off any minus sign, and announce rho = 200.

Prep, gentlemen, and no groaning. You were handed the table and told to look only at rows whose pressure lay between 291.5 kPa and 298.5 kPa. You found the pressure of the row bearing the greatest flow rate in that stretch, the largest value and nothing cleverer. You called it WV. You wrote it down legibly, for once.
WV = 298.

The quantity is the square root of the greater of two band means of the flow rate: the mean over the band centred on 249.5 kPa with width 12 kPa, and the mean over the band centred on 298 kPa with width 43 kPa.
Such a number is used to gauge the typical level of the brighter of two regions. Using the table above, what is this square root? 3.30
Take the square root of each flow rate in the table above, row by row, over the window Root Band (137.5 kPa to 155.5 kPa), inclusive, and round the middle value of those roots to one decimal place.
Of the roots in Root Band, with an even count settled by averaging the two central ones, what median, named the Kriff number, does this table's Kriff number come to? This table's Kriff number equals 3.5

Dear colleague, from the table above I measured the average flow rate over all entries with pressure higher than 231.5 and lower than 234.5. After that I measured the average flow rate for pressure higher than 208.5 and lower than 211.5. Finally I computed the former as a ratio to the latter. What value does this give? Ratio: 1.10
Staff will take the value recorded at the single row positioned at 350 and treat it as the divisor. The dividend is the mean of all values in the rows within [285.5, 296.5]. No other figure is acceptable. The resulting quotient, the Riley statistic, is 0.91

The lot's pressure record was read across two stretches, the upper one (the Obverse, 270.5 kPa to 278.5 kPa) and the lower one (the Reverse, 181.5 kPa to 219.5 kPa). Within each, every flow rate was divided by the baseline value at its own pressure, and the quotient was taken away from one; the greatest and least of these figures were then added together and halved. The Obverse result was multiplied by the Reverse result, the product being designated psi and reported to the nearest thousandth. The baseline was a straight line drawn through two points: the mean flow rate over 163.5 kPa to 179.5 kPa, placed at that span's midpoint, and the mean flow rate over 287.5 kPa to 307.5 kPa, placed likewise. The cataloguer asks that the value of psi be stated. 0.105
